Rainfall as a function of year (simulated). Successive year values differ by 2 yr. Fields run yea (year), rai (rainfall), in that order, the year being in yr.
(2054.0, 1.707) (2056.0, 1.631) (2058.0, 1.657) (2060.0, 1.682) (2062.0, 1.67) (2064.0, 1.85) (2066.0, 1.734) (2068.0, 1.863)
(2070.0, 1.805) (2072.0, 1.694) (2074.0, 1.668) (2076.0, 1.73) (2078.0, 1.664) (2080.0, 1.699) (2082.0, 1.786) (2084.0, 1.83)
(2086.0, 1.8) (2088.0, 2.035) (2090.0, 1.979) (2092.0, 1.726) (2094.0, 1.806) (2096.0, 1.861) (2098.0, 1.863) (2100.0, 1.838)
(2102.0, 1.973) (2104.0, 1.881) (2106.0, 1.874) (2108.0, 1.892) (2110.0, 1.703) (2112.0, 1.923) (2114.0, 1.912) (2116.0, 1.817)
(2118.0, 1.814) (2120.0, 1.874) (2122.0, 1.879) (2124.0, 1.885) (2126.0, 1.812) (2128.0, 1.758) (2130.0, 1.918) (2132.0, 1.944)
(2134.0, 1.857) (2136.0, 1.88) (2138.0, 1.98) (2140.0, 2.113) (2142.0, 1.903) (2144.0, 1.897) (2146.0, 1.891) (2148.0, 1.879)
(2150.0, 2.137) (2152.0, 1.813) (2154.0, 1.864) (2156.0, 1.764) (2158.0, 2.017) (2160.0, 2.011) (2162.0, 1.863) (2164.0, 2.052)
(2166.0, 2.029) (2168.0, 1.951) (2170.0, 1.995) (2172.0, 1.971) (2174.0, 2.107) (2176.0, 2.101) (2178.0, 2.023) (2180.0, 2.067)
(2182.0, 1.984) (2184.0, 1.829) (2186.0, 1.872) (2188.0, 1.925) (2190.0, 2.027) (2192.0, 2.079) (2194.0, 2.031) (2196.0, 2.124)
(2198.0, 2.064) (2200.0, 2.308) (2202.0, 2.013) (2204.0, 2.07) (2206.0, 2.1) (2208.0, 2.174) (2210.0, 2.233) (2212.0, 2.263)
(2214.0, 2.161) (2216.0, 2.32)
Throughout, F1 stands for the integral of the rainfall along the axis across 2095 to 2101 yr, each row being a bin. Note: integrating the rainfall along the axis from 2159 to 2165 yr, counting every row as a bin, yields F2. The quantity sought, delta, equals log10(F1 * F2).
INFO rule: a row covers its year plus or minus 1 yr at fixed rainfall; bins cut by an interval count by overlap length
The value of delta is 2.12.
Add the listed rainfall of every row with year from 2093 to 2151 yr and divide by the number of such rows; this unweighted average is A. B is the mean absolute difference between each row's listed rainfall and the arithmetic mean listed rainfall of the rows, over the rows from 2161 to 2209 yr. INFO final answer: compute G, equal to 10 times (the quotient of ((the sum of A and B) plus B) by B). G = 272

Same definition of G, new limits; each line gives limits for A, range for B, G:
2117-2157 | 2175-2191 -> 265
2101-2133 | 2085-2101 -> 280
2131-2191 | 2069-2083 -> 453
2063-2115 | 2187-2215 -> 237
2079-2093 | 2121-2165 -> 256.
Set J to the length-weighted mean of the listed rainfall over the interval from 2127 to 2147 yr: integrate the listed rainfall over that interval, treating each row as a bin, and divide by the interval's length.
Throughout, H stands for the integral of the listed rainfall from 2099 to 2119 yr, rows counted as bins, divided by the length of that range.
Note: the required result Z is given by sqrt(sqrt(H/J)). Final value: 0.99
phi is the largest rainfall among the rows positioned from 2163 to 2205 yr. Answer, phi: 2.308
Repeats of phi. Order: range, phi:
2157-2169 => 2.052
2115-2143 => 2.113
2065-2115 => 2.035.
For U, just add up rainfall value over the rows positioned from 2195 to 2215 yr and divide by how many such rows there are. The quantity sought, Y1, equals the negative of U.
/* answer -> -2.15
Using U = 2.15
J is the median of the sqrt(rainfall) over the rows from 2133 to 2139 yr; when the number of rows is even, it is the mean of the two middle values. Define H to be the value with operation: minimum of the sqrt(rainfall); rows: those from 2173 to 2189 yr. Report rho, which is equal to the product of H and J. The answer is 1.854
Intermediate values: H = 1.35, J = 1.37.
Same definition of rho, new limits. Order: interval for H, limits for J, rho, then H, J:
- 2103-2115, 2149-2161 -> 1.816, 1.30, 1.39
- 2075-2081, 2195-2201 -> 1.880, 1.29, 1.46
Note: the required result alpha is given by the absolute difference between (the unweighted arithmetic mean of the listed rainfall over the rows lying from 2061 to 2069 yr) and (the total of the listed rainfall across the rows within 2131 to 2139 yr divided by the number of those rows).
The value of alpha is 0.14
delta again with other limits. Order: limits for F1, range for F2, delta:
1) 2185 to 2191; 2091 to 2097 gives 2.10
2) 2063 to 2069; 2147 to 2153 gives 2.10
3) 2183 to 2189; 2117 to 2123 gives 2.10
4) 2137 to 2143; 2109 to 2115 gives 2.12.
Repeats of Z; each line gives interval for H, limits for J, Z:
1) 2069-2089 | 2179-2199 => 0.97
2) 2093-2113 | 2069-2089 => 1.01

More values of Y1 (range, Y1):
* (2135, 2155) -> -1.94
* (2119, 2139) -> -1.88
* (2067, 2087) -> -1.75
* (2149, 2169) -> -1.95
